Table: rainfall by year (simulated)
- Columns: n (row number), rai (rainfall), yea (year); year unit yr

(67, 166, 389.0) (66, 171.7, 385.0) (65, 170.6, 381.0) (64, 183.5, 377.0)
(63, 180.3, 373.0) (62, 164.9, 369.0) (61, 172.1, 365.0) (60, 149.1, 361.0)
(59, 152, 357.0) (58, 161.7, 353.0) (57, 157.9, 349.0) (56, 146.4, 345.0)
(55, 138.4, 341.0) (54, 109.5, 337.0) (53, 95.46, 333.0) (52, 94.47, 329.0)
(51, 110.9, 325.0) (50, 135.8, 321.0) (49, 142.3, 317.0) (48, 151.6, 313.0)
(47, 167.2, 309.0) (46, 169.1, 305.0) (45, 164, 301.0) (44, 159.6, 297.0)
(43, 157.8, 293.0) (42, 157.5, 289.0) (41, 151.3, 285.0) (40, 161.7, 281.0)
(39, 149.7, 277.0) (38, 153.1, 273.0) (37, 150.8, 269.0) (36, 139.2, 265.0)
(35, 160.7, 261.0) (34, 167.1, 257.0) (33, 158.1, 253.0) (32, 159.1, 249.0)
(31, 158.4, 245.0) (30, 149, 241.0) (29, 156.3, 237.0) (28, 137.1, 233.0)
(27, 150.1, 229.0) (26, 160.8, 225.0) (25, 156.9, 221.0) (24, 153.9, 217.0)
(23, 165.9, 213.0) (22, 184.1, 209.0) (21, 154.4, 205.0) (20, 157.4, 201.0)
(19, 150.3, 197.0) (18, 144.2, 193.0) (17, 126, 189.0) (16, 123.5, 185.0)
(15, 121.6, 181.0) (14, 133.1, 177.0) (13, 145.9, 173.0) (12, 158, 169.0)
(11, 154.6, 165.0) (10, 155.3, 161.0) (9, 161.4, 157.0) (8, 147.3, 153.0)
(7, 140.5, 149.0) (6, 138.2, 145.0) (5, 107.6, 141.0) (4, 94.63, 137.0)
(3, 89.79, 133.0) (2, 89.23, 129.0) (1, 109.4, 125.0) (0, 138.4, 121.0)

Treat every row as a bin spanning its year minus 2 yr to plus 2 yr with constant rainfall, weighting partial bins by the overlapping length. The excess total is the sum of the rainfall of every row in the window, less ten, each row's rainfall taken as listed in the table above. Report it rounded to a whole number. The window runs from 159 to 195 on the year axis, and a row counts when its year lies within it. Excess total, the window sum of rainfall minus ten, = 1252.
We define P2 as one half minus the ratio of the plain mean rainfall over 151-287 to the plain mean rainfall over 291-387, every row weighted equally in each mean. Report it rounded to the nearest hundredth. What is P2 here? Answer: -0.51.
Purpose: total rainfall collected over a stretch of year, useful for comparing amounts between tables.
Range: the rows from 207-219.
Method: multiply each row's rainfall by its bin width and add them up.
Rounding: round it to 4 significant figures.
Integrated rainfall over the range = 2016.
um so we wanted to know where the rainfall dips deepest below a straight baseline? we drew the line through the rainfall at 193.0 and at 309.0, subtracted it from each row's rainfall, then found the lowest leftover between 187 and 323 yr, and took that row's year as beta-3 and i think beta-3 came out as 321.0 yr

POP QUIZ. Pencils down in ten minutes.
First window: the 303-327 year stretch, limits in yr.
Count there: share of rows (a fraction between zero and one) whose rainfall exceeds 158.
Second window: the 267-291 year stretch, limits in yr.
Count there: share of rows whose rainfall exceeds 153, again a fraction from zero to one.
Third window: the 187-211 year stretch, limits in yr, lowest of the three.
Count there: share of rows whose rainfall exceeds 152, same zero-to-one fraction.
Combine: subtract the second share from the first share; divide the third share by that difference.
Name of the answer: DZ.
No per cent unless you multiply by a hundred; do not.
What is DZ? -3.0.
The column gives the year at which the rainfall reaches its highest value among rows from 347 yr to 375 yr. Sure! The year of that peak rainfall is 373.0 yr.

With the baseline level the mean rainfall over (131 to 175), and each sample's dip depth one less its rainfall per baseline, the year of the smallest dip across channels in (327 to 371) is 365.0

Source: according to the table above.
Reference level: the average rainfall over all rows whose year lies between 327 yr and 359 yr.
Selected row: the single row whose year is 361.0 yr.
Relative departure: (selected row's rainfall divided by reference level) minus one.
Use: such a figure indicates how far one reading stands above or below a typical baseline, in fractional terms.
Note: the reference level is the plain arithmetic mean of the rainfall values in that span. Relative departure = 0.13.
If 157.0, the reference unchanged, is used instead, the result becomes 0.22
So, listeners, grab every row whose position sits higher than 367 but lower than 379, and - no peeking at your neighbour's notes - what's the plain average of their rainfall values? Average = 176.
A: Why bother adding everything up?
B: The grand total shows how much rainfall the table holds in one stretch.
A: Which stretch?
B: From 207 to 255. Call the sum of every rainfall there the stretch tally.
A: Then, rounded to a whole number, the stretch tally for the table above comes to 1890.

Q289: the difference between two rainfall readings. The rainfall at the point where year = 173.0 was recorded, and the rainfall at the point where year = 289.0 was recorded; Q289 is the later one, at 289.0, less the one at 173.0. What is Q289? 12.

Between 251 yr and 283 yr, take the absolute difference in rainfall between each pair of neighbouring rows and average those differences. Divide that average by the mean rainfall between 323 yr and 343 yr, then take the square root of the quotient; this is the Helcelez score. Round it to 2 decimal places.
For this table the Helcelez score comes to 0.29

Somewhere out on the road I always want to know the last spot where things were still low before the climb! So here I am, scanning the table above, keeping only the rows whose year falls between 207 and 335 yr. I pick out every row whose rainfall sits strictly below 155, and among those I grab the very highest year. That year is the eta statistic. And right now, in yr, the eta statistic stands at 333.0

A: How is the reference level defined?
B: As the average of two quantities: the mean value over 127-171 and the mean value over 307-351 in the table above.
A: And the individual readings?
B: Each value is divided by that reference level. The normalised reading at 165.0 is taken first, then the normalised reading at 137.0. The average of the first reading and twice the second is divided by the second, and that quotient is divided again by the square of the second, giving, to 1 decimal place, 3.5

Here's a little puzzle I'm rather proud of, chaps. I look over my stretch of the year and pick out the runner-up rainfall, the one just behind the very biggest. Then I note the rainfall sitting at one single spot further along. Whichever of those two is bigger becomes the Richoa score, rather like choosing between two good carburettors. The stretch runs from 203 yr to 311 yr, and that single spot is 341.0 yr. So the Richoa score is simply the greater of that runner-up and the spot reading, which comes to 169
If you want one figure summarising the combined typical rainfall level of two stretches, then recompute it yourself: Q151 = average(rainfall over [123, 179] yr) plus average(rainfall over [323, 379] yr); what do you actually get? 274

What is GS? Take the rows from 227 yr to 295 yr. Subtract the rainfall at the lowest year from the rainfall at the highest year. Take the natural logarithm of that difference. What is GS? 2.0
